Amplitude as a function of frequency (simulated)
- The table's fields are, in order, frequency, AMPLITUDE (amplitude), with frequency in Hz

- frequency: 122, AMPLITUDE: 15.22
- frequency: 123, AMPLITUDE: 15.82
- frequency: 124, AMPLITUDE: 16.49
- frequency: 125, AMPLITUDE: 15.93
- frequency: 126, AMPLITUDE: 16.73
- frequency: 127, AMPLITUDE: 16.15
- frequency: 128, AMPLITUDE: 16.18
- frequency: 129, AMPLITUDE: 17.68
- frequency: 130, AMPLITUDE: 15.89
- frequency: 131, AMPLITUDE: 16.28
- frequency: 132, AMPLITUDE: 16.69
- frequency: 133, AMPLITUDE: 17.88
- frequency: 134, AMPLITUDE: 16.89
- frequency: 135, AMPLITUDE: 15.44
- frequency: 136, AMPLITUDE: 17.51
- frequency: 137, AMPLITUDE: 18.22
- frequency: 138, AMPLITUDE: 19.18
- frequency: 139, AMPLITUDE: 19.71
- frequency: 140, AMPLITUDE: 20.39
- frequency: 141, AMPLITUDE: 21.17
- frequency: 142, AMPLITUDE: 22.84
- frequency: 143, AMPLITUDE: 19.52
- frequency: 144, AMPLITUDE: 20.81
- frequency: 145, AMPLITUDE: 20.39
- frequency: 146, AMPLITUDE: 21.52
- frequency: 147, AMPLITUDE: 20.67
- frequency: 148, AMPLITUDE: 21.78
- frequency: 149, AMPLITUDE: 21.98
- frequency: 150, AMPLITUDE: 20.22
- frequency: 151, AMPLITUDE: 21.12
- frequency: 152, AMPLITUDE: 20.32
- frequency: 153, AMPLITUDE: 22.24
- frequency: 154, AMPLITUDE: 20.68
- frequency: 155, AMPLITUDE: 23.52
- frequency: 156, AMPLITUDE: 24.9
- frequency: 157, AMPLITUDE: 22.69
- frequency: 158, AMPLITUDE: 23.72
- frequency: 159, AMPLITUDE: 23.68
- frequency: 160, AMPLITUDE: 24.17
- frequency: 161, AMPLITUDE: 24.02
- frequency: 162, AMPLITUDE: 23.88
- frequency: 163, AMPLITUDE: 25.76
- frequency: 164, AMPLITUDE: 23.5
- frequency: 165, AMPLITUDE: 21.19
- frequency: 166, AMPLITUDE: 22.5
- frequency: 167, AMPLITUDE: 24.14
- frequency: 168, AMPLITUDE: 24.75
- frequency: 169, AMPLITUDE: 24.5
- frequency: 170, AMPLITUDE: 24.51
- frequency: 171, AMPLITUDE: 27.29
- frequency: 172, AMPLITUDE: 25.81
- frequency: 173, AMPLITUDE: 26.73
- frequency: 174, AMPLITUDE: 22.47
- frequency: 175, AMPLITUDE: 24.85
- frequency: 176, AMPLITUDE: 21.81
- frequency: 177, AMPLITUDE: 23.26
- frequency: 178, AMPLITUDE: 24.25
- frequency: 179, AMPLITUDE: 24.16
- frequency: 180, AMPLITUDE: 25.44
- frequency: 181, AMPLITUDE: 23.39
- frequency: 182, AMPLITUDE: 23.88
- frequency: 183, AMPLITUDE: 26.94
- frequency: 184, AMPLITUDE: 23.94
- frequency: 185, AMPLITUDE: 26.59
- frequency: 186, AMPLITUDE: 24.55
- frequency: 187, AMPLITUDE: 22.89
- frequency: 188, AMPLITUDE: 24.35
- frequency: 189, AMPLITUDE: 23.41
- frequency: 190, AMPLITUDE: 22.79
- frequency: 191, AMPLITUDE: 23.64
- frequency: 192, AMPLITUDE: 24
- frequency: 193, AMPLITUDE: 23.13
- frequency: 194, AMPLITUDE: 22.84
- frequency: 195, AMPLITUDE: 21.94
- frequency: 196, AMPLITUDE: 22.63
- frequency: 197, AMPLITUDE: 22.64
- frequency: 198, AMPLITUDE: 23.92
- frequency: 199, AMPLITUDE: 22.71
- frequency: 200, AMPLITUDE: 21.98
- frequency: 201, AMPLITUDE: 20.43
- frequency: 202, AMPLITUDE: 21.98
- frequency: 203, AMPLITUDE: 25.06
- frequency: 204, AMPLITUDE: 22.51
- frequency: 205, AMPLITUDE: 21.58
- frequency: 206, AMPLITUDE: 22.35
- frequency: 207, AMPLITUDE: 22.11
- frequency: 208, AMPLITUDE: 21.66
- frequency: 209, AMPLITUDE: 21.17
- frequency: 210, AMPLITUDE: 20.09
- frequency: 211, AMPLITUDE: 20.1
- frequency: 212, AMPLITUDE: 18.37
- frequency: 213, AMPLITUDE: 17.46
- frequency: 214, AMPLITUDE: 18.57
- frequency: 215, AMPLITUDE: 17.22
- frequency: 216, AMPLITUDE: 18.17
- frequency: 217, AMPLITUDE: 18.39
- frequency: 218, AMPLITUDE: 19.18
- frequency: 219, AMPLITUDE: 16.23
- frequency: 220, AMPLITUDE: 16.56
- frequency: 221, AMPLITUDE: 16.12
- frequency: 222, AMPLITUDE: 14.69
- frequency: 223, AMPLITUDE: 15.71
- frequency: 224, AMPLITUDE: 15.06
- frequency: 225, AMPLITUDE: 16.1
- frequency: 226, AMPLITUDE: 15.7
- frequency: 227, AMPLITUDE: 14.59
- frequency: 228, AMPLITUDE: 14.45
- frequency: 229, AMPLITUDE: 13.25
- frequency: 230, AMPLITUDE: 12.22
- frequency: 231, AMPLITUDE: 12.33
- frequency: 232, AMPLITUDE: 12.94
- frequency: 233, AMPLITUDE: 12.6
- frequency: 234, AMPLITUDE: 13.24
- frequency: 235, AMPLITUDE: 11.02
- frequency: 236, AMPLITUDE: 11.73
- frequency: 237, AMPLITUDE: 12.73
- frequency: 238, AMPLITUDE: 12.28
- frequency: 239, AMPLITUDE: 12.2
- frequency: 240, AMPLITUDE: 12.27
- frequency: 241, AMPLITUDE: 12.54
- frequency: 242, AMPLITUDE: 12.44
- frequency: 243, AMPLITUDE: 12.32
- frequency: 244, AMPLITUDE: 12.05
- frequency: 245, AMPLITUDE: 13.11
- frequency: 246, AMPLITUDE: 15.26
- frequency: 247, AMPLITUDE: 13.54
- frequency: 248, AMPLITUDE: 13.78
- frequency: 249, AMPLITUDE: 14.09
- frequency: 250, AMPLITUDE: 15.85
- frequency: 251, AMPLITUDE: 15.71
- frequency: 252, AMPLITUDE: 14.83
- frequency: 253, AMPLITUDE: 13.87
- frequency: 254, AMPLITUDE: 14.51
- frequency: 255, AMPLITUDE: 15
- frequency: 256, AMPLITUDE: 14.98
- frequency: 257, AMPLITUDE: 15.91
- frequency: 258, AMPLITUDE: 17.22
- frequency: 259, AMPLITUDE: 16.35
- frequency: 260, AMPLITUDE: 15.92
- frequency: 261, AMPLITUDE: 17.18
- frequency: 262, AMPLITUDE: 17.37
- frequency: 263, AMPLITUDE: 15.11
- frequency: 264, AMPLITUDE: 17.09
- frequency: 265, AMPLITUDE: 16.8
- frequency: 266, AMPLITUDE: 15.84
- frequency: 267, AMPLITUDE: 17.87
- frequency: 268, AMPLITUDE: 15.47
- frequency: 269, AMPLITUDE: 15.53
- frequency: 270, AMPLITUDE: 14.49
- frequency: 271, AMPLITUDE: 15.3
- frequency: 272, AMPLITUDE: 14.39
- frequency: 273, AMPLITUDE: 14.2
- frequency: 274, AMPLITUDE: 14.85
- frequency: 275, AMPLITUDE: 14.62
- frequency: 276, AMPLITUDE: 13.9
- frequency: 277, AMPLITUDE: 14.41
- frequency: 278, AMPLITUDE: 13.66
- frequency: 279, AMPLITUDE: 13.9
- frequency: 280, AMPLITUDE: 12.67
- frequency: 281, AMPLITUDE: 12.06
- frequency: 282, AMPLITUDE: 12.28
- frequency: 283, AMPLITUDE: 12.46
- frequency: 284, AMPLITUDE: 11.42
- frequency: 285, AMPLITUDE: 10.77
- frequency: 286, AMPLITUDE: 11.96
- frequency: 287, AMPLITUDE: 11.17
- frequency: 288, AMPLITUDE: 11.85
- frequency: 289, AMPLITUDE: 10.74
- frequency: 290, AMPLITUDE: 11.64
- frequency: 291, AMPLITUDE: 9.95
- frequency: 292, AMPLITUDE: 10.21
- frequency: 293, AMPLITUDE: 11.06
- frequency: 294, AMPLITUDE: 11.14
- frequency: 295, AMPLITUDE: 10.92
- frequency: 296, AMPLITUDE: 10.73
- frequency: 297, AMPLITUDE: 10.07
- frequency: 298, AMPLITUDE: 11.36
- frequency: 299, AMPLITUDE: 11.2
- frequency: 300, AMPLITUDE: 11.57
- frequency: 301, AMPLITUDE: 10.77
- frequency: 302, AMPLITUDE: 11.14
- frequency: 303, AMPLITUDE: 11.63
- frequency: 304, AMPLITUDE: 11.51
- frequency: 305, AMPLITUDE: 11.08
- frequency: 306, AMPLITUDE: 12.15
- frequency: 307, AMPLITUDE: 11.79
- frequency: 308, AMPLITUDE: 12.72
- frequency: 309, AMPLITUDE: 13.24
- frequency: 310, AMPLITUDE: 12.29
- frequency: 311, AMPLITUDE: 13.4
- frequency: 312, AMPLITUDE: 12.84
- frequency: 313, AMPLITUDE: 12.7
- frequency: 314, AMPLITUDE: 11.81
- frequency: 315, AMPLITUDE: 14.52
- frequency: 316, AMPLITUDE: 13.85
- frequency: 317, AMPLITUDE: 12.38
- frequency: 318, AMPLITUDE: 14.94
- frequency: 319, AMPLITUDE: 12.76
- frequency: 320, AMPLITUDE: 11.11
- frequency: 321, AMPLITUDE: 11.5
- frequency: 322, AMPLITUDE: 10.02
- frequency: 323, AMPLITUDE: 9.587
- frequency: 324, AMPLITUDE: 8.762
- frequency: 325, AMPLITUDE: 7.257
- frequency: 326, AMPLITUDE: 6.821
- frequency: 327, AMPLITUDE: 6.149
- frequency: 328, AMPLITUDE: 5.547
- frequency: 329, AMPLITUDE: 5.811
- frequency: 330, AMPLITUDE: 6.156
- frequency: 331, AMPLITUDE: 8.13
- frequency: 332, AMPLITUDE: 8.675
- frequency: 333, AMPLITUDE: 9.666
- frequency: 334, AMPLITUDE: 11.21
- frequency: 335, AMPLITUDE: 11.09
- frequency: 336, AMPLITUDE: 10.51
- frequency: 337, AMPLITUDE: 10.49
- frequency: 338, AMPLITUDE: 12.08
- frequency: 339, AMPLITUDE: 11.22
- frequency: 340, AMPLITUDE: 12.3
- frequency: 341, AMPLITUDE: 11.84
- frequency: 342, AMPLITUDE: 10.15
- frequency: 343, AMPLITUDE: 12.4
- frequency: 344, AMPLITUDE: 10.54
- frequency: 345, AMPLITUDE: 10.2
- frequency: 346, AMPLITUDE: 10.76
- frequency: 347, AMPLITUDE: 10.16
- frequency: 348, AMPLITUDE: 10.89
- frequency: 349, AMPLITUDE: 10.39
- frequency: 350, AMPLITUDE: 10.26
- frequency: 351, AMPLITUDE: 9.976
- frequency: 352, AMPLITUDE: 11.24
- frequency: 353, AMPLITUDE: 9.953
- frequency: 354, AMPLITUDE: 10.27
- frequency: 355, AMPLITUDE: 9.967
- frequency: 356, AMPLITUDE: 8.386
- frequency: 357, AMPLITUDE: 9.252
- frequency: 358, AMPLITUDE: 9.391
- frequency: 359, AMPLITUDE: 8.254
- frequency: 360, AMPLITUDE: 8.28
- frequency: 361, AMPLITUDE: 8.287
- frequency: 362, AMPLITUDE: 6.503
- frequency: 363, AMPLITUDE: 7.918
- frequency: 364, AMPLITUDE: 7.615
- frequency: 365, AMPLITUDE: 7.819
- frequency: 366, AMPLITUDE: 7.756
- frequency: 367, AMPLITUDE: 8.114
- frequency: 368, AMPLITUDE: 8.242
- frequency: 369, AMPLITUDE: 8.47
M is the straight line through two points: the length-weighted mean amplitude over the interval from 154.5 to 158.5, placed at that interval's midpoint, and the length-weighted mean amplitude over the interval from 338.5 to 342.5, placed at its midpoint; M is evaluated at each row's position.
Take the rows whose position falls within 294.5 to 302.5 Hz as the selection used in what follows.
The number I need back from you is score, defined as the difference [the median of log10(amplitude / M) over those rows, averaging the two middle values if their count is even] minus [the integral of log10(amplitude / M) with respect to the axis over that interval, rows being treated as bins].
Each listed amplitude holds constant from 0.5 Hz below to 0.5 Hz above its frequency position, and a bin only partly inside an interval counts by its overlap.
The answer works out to 0.8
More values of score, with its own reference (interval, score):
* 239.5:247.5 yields 1.0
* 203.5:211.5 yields -0.2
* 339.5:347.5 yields 0.0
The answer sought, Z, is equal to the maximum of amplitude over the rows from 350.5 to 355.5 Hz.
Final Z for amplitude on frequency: 11.24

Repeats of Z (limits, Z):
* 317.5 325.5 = 14.94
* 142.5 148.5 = 21.78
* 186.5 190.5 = 24.35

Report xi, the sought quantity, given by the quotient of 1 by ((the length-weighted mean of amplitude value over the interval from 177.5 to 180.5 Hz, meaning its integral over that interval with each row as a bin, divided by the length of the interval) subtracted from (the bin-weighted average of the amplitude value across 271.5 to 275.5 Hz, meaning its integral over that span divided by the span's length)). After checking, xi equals -0.10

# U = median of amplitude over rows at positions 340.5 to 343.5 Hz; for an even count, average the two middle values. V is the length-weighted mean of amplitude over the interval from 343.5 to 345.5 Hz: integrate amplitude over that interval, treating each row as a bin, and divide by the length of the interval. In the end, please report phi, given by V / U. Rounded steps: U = 12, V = 10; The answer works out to 0.9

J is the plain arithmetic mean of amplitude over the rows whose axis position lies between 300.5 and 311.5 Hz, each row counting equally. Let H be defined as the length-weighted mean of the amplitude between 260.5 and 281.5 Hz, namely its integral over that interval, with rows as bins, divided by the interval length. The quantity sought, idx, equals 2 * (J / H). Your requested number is 1.6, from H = 15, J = 12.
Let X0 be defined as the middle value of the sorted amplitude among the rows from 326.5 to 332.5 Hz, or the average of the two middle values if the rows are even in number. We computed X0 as 6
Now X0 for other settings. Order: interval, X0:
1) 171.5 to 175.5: 25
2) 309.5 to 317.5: 13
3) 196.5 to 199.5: 23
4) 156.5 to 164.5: 24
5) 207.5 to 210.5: 21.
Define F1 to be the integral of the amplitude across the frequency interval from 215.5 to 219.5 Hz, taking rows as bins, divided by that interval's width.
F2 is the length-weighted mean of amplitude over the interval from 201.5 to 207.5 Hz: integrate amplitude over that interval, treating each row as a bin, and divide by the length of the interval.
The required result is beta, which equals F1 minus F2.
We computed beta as -4.6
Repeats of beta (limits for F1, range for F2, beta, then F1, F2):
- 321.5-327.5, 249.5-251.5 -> -7.7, 8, 16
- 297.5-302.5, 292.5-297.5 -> 0.4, 11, 11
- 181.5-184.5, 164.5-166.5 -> 3.1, 25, 22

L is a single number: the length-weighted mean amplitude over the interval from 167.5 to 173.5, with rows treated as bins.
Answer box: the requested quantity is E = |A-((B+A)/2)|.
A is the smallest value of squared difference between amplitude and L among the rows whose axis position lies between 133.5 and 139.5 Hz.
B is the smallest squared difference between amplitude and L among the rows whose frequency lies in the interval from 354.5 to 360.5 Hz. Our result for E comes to 105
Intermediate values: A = 35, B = 244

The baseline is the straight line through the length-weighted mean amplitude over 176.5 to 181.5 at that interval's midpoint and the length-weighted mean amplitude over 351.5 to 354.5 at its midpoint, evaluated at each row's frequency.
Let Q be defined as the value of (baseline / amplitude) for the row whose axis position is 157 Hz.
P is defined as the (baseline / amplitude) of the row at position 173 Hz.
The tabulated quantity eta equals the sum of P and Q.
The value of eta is 2.1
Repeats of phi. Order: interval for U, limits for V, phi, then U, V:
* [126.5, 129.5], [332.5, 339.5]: 0.7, 16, 11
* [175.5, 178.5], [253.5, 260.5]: 0.7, 23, 16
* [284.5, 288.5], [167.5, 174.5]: 2.2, 12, 25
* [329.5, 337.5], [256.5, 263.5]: 1.6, 10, 16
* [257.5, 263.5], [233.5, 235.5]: 0.7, 17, 12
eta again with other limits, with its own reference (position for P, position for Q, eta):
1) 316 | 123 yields 2.8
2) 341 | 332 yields 2.4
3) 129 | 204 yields 2.6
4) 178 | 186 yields 2.0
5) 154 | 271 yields 2.4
